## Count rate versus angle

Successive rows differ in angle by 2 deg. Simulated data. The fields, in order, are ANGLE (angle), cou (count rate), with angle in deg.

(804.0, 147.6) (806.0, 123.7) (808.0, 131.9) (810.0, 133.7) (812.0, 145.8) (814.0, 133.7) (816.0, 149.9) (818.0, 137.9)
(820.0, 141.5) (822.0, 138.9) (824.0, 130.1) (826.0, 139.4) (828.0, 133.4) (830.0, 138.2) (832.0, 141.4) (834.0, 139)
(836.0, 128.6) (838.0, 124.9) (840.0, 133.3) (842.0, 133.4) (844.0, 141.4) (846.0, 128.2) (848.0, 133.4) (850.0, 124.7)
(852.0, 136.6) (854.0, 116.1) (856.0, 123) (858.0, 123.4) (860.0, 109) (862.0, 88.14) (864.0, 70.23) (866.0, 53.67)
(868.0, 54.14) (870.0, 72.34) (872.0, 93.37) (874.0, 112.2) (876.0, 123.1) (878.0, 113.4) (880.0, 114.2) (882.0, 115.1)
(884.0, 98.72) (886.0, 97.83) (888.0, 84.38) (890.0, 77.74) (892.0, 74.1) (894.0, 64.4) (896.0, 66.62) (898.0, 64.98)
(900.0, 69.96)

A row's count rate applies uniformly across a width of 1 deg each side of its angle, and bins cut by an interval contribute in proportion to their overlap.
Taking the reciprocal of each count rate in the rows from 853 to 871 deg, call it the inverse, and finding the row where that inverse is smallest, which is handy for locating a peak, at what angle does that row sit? 858.0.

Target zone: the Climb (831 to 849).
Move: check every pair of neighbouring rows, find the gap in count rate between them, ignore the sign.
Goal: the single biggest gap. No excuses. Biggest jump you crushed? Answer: 13.2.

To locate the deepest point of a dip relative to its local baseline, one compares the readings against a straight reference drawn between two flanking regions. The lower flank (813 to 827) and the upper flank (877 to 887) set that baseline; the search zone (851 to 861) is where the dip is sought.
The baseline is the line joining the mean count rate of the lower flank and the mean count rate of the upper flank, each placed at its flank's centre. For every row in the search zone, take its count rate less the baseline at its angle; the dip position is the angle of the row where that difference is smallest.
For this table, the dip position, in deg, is 860.0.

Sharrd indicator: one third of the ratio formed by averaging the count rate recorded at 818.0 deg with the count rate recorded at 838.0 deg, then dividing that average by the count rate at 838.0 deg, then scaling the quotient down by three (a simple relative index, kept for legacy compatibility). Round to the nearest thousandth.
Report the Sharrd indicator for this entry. 0.351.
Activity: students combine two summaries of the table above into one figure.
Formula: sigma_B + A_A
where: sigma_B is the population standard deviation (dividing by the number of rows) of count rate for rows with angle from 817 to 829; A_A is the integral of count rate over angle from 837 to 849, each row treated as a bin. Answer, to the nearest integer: 1593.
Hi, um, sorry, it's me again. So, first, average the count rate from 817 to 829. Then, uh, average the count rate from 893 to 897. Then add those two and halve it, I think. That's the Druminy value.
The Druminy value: 101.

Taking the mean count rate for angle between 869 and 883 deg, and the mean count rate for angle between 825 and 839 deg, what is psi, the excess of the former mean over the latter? -29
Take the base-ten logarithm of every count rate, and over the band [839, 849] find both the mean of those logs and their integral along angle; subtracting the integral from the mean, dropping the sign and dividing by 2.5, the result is 7.7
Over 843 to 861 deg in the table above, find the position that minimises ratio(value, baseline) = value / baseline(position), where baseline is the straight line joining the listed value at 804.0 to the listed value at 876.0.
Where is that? 860.0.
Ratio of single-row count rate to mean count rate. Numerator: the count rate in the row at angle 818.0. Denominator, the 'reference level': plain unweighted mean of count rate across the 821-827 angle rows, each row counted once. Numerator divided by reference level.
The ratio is 1.01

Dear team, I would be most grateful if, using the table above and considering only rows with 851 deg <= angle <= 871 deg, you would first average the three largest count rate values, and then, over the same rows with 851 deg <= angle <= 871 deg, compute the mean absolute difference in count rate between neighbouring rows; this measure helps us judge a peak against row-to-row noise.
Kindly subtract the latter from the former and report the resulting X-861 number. 115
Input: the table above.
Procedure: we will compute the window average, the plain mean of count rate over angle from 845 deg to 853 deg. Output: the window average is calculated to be 131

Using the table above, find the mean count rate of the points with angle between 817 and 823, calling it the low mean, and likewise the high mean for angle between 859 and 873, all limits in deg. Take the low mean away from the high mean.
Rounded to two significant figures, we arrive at -62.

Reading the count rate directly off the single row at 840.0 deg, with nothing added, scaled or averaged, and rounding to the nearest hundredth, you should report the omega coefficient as 133.30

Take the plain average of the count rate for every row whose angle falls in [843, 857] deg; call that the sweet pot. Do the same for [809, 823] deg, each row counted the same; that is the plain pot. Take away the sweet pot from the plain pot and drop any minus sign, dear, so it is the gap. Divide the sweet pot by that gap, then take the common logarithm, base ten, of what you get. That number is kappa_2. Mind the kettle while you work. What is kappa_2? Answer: 1.1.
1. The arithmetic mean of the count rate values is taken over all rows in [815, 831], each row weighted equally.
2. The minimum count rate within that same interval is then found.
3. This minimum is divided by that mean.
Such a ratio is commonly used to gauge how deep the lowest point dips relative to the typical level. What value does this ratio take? 0.938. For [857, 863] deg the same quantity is 0.825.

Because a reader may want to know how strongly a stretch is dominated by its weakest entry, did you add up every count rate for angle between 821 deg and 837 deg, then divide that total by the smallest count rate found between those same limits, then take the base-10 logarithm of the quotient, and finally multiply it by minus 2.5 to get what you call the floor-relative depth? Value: -2.32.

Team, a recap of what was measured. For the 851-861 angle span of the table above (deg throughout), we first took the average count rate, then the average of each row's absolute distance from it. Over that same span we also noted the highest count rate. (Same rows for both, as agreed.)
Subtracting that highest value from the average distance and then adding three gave -126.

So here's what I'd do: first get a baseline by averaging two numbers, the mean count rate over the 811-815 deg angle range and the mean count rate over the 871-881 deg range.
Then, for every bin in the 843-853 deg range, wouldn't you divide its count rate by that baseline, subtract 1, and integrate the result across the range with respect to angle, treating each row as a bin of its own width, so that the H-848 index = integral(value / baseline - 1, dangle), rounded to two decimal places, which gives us 0.59 deg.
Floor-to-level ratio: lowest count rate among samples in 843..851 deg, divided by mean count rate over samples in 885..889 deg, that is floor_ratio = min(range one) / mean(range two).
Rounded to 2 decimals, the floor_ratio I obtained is 1.37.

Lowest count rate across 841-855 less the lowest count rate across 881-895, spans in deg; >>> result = 52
